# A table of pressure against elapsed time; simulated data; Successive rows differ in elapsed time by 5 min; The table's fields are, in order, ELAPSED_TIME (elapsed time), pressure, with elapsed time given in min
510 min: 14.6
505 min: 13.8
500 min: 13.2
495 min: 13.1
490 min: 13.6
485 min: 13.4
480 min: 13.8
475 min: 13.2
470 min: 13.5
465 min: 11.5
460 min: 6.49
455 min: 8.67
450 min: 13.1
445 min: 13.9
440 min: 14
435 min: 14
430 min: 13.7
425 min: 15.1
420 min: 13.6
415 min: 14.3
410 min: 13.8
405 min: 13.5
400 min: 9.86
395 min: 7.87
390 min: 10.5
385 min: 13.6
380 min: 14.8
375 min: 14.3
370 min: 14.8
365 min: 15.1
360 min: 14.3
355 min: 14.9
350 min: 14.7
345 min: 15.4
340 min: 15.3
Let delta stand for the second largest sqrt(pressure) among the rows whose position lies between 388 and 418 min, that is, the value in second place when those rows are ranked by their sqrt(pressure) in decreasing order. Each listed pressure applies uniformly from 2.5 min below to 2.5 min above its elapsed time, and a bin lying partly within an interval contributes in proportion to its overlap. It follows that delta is 3.71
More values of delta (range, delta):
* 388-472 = 3.78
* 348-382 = 3.86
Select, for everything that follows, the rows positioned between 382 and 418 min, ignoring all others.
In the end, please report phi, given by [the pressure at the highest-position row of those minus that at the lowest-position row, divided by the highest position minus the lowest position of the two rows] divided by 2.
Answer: 0.012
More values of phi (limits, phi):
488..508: 0.007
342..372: -0.012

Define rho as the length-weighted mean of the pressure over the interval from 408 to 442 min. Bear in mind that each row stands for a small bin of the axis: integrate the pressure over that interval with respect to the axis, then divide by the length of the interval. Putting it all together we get 14.1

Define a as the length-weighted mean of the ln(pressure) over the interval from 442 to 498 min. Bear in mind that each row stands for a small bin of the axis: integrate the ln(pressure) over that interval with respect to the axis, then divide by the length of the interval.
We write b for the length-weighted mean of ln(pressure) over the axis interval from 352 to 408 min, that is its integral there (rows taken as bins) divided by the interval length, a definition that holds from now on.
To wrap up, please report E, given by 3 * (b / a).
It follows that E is 3.09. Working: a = 2.48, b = 2.55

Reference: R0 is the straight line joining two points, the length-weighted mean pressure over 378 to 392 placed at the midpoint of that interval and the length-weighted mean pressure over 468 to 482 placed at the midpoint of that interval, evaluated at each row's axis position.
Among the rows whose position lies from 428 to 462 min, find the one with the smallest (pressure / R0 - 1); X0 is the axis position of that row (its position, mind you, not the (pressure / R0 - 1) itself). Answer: 460 min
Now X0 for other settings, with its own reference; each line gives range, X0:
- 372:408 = 395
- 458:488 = 460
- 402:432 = 405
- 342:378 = 375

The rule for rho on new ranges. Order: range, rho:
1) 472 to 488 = 13.5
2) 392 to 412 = 11.2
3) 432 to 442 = 14.0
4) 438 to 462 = 11.3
